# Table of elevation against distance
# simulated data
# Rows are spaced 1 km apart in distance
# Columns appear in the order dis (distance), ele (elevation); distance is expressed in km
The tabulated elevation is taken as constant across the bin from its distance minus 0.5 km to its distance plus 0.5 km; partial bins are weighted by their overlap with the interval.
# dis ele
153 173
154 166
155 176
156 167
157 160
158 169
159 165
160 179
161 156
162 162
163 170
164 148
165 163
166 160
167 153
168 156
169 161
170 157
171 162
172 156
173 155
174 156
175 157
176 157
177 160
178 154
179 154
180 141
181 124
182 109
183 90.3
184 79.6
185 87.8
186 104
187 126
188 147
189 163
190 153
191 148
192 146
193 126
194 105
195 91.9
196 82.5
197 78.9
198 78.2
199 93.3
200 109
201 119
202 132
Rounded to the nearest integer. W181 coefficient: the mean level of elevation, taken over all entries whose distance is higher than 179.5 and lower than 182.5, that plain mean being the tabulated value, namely 125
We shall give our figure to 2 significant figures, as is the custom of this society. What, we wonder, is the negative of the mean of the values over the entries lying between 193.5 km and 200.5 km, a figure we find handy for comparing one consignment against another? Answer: -91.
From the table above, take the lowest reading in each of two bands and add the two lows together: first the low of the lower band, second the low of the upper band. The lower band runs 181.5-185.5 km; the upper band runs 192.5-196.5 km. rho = 162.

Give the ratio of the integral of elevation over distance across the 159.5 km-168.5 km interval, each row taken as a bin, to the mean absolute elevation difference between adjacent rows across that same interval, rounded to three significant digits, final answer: 133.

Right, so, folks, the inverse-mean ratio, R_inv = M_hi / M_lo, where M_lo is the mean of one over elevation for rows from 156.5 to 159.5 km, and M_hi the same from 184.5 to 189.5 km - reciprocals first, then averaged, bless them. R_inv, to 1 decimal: 1.4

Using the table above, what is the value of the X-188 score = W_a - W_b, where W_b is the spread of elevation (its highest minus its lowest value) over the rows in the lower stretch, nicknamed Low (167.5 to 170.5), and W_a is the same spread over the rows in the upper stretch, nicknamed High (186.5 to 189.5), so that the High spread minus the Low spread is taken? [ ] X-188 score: 32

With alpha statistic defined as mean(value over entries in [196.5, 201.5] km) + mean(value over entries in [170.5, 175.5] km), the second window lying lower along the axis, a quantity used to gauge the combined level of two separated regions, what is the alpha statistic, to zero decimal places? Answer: 253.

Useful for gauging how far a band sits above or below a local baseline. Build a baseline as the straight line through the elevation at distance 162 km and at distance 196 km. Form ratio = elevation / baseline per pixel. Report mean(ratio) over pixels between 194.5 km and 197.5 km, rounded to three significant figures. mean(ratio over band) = 1.02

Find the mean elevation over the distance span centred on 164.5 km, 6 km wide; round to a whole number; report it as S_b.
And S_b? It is 159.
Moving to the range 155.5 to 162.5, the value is 165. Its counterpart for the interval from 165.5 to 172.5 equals 158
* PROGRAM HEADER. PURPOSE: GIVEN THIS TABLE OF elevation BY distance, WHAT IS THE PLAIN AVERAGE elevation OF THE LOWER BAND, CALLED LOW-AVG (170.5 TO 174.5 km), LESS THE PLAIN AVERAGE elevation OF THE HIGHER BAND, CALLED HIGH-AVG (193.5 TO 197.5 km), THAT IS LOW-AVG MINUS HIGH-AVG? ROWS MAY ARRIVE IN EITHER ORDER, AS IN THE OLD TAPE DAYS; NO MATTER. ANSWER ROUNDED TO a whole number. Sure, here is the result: 68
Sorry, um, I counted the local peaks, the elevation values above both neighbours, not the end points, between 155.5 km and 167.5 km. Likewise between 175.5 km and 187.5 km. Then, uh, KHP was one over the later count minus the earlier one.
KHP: -0.33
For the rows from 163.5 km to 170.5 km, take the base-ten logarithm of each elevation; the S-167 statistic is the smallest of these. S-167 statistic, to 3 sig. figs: 2.17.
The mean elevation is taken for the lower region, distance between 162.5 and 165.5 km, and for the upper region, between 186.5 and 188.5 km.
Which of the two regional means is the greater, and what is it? 160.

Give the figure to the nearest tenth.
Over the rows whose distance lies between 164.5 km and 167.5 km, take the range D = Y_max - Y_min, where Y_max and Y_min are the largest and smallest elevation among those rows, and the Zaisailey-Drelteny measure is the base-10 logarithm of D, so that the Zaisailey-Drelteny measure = 1.0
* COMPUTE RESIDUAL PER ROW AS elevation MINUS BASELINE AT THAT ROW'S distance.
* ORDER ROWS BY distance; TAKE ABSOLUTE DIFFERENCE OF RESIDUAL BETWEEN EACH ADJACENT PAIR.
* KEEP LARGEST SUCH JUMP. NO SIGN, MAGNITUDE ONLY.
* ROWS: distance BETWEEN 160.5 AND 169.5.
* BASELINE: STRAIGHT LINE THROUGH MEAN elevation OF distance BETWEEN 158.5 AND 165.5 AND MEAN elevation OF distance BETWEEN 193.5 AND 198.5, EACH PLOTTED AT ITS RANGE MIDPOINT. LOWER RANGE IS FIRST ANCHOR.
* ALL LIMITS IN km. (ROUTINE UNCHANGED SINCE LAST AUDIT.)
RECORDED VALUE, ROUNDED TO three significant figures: 19.8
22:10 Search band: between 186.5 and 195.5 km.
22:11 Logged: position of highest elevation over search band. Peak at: 189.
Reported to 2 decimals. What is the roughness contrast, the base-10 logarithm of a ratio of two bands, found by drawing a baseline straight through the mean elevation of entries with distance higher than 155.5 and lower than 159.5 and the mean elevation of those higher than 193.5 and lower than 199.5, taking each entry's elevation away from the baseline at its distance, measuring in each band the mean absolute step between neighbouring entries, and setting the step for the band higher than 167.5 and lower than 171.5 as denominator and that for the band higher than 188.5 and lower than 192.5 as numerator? -0.16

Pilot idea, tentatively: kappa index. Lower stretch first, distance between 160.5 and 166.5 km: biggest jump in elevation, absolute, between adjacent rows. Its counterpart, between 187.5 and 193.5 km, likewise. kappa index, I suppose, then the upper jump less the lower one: -2.0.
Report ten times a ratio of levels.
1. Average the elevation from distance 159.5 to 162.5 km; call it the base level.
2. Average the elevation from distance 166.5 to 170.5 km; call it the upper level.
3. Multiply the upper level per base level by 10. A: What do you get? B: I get 9.46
